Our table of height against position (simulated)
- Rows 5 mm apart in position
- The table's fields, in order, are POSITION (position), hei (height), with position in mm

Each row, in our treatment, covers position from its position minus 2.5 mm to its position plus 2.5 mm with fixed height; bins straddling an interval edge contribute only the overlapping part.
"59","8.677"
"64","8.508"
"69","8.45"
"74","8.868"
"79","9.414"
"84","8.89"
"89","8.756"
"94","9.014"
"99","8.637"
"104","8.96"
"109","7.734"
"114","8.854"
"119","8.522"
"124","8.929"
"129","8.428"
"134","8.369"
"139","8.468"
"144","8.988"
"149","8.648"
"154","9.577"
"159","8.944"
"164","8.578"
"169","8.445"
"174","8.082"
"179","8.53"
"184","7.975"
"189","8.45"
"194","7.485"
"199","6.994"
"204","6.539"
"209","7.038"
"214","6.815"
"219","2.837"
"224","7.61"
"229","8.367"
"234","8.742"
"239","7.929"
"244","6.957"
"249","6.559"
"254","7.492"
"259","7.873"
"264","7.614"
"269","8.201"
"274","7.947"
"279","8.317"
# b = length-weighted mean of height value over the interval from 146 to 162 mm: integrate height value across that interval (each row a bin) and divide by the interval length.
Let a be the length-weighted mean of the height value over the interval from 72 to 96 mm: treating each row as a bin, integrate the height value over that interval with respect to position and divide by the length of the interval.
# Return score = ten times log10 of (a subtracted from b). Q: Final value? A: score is -13.1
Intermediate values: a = 9.0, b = 9.04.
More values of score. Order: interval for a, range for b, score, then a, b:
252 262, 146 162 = 1.3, 7.7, 9.04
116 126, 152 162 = -3.1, 8.7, 9.21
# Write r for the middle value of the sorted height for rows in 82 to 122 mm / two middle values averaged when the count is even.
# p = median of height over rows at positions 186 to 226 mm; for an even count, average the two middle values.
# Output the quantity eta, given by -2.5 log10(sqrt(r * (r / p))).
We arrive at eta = -1.30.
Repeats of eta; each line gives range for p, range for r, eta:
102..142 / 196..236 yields -0.95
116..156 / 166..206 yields -1.09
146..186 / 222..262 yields -1.06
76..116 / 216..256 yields -1.01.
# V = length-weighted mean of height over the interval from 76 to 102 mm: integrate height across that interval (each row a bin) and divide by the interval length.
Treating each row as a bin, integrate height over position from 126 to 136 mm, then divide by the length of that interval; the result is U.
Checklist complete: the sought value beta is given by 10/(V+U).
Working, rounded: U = 8.4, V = 8.9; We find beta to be 0.576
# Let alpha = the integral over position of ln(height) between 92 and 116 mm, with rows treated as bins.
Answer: 51.7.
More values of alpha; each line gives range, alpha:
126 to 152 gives 56.0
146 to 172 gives 56.6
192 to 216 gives 46.6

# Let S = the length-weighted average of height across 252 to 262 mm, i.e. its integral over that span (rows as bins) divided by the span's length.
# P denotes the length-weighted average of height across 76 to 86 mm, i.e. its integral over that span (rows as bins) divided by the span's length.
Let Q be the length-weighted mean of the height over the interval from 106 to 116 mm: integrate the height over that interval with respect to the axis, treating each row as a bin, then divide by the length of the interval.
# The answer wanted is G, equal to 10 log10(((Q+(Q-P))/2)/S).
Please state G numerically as -3.1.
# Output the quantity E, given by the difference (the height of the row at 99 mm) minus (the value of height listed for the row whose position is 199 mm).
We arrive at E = 1.6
